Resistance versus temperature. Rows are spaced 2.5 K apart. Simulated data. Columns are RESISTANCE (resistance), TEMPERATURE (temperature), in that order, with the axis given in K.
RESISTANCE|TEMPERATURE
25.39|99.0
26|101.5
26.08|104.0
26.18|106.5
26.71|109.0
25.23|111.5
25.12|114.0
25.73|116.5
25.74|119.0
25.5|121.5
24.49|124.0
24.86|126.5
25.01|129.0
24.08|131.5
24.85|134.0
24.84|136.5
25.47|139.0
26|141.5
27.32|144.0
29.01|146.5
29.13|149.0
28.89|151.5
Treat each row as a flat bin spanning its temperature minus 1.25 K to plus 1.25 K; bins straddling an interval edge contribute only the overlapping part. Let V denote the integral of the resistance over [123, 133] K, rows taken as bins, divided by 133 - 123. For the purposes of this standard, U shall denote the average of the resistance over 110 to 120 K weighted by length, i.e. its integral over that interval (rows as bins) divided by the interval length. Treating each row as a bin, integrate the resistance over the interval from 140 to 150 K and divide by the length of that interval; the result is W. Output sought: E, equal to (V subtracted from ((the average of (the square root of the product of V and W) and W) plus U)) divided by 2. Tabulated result 13.9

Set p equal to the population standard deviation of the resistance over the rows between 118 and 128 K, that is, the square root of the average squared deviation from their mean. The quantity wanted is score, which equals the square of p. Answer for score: 0.25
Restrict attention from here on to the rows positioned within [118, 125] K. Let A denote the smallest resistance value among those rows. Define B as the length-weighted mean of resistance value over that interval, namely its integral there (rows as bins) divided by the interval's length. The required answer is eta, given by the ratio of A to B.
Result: 0.970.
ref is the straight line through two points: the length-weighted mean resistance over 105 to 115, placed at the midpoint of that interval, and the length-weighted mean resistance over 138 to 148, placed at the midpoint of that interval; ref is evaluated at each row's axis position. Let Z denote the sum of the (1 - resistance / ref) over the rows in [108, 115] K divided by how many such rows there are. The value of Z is 0.008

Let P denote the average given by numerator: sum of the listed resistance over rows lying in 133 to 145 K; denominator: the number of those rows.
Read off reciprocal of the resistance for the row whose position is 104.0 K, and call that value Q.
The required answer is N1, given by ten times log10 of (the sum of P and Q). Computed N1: 14.1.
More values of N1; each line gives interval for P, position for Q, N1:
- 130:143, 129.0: 14.0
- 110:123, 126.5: 14.1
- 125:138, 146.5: 13.9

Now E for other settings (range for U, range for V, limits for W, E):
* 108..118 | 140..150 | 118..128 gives 11.8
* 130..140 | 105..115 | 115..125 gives 12.2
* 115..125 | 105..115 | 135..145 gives 12.7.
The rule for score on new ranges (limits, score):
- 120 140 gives 0.19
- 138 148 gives 1.87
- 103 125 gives 0.38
